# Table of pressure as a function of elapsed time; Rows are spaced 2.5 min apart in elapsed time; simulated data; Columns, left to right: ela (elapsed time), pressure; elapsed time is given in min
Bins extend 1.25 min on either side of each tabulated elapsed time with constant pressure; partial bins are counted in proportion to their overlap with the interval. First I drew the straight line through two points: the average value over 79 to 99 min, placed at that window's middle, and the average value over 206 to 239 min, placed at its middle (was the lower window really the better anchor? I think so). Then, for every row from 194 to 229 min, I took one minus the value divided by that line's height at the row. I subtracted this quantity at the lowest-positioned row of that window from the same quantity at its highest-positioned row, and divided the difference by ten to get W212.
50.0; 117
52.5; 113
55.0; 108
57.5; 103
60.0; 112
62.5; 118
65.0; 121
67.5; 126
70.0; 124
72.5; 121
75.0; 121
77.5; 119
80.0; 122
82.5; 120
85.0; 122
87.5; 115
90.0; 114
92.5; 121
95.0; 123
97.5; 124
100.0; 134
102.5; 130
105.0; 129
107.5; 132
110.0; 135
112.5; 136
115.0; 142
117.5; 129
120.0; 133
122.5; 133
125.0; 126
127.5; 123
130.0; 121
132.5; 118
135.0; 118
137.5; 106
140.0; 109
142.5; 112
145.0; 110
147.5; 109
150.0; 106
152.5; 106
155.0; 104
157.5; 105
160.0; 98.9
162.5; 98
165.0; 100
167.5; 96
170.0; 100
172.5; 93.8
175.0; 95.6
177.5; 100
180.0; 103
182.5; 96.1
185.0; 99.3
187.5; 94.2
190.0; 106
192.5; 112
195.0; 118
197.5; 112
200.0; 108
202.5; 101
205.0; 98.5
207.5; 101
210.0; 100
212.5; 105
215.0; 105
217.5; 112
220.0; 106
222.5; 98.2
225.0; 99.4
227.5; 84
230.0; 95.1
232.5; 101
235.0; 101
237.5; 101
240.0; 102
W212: 0.029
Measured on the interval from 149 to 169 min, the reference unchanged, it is 0.007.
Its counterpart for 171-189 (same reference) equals -0.002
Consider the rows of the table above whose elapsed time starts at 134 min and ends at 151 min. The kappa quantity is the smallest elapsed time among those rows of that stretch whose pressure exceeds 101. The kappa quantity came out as 135.0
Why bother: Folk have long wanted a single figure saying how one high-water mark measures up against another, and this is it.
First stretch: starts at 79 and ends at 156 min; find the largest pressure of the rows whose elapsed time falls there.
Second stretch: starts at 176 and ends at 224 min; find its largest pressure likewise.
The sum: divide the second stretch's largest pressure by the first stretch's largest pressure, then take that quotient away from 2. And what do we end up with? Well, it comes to 1.17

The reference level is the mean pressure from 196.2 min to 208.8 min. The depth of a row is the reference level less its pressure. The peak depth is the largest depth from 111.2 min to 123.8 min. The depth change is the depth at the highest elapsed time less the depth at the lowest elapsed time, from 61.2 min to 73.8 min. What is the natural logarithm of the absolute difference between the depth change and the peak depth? 3.1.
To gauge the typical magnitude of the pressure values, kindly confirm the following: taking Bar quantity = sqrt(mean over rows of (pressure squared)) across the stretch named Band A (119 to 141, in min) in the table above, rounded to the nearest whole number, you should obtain 121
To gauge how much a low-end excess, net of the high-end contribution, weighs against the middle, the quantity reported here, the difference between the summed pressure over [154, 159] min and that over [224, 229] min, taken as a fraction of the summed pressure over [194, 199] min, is 0.111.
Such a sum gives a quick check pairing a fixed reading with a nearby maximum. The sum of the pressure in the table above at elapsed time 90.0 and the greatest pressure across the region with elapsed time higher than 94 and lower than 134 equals 256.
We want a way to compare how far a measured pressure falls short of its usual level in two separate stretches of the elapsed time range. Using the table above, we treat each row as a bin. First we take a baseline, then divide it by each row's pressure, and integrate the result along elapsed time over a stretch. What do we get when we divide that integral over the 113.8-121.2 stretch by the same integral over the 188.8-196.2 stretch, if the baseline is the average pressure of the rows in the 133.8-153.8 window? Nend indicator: 0.83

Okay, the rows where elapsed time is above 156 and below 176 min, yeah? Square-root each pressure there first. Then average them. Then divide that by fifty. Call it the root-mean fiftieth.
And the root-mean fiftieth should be 0.198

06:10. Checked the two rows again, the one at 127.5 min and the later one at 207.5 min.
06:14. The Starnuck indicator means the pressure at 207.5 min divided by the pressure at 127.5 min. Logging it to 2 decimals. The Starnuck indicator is 0.82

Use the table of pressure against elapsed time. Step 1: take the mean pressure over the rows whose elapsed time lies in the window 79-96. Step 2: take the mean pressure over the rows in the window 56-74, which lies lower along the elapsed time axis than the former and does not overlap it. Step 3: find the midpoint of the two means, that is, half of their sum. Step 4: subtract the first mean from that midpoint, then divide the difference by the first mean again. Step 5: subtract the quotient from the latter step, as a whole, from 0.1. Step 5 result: 0.107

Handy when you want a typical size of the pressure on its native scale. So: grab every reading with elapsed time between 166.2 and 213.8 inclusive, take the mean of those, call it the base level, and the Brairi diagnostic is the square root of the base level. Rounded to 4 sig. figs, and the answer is 10.10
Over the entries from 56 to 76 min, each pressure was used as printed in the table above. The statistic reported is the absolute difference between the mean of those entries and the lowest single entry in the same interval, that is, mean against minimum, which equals 15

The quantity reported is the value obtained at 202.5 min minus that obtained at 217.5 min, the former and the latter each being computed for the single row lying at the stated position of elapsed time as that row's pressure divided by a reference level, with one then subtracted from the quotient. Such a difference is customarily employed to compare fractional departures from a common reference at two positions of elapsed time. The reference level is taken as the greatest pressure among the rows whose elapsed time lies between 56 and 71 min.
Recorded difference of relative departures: -0.09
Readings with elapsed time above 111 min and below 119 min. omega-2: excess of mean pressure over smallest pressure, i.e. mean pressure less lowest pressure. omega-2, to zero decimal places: 7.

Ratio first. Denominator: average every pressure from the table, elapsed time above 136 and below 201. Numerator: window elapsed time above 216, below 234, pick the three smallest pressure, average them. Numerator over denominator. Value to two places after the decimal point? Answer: 0.89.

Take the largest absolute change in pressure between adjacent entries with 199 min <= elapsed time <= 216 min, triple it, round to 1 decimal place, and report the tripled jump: 21.0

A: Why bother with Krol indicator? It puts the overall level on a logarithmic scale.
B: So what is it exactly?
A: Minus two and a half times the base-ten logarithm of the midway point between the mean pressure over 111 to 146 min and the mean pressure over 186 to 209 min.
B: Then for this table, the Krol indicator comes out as -5.14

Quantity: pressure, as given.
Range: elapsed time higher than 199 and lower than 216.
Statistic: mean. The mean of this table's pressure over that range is 103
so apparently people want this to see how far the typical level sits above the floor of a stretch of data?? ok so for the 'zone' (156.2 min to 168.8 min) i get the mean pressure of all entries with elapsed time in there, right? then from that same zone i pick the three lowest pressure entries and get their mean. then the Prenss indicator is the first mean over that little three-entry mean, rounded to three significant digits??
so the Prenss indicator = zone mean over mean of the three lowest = 1.02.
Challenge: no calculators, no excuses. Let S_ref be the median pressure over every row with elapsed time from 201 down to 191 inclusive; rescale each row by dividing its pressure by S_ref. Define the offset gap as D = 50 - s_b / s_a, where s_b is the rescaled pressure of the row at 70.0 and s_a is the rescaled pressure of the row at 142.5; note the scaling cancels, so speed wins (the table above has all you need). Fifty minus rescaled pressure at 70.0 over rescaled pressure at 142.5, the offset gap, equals 48.9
